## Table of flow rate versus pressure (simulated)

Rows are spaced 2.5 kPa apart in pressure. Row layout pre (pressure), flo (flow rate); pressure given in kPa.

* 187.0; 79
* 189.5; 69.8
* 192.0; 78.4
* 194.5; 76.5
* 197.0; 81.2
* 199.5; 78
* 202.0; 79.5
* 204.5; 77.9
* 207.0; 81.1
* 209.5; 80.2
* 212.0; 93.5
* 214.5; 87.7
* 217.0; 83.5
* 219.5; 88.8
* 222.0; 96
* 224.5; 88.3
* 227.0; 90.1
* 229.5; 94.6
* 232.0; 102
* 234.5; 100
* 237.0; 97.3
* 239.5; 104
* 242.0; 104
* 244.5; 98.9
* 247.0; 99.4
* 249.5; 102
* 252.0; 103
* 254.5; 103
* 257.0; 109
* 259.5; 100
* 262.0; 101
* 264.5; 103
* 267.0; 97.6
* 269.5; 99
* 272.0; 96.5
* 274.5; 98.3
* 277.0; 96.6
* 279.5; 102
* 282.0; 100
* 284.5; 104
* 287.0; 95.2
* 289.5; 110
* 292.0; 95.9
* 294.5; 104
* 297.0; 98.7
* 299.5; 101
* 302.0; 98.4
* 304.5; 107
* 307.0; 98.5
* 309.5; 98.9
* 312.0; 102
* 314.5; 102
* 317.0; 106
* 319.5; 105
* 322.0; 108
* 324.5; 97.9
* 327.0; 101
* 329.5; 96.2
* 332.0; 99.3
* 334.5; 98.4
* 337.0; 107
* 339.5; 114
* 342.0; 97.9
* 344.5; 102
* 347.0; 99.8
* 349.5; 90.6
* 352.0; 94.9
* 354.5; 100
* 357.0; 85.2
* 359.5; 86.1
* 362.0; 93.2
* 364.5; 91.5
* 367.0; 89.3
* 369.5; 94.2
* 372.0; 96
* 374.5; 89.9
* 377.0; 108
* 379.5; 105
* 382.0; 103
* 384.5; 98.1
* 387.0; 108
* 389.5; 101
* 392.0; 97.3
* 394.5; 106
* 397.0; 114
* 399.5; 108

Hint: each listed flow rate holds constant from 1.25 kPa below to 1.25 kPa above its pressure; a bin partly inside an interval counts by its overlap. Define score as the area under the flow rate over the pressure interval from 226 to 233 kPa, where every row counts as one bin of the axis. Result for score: 669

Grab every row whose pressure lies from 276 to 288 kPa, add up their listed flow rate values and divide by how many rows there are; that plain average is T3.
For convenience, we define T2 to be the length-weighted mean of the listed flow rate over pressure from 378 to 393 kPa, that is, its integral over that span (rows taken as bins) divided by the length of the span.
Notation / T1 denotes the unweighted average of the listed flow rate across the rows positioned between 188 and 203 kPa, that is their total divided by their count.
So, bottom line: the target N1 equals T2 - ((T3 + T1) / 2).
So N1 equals 14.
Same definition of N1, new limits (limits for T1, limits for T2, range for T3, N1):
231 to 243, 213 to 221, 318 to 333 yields -14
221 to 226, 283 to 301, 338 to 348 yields 3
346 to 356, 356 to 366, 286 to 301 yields -9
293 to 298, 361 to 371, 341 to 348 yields -9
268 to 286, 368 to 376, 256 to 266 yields -8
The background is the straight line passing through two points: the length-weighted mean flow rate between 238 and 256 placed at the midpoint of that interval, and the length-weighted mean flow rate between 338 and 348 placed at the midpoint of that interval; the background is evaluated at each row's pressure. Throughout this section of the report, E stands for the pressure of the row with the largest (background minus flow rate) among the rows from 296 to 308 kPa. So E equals 302.0 kPa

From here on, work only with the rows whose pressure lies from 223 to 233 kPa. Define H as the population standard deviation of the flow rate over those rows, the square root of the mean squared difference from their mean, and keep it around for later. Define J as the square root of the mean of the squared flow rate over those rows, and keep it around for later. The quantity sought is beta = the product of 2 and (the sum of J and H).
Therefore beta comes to 198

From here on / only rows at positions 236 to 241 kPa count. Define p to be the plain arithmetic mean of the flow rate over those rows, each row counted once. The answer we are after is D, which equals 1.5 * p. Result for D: 151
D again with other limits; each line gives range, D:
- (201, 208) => 119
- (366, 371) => 138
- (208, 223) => 132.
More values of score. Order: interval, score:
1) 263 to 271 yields 798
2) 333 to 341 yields 848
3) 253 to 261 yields 831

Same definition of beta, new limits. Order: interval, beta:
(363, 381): 207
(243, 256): 206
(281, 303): 211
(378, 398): 219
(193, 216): 174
